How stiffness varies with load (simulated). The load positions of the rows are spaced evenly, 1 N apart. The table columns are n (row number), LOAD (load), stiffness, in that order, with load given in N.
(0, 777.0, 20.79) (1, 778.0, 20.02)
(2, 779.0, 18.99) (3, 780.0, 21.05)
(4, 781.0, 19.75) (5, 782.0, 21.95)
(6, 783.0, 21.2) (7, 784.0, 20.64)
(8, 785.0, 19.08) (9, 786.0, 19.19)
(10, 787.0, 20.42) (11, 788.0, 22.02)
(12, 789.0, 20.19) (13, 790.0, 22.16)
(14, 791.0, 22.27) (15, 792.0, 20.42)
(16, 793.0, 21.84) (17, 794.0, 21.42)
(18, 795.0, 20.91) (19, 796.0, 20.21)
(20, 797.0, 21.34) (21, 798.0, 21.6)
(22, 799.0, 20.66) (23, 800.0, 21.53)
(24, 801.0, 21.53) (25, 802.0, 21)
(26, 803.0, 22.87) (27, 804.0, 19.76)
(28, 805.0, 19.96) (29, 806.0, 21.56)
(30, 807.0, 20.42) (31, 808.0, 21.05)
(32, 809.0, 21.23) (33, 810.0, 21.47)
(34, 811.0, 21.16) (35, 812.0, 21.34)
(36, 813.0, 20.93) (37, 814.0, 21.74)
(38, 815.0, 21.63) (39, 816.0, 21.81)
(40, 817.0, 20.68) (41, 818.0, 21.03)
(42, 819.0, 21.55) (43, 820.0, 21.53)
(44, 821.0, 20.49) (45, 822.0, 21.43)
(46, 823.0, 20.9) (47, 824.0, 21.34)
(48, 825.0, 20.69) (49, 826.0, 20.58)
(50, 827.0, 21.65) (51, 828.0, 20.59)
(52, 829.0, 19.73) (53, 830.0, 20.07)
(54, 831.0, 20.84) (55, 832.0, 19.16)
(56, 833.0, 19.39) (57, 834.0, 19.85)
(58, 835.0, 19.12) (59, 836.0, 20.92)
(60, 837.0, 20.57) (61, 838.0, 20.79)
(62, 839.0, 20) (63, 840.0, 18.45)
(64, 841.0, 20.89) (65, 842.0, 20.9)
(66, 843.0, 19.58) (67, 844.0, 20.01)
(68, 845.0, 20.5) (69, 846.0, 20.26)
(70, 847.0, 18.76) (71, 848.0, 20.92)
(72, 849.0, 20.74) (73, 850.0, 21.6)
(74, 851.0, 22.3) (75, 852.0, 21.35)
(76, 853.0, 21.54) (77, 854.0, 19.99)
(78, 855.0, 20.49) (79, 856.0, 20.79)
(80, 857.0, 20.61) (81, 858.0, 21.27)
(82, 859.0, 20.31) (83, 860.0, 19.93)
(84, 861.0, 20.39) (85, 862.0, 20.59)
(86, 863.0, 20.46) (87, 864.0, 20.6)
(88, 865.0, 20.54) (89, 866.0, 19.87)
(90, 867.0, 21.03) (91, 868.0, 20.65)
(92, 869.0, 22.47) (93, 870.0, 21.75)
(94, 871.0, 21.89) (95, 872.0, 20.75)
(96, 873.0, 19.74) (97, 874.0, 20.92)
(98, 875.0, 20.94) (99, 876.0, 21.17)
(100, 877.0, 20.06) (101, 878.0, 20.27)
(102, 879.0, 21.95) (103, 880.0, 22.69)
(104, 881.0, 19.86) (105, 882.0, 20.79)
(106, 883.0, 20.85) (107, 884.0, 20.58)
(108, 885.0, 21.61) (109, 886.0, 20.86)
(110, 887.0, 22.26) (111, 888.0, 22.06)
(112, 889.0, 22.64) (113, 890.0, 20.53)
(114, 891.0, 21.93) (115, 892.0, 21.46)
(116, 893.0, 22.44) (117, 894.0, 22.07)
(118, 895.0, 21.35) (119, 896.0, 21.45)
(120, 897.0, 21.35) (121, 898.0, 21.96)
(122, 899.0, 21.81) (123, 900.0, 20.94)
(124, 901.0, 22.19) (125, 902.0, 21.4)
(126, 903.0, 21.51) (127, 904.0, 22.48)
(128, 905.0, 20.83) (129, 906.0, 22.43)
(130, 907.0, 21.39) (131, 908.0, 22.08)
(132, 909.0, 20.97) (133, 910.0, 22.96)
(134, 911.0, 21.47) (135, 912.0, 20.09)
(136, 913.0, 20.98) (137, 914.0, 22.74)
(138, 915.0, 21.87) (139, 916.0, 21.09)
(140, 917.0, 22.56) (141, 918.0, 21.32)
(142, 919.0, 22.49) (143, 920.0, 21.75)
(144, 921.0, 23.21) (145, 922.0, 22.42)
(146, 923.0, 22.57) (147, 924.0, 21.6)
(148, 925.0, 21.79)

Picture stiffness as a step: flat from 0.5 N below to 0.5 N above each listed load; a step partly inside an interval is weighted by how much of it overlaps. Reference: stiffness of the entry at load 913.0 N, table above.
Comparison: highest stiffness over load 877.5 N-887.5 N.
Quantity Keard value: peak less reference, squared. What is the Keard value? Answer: 2.9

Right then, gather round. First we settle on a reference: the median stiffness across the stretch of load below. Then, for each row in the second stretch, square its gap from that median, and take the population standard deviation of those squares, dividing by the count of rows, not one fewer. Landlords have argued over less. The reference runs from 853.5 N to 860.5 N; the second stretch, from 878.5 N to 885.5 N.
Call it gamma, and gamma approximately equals 1.6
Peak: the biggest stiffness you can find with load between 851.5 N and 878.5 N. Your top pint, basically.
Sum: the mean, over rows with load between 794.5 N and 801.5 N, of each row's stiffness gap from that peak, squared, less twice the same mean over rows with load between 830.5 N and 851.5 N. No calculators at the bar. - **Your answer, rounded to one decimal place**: -9.4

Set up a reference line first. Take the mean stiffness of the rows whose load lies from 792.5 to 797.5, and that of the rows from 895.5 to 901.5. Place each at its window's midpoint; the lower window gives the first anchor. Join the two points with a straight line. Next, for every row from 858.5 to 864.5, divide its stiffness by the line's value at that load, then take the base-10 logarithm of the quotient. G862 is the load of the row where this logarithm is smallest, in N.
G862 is 860.0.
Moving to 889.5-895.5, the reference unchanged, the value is 890.0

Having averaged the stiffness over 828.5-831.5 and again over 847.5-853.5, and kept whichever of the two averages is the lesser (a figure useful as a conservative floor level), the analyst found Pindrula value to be 20.2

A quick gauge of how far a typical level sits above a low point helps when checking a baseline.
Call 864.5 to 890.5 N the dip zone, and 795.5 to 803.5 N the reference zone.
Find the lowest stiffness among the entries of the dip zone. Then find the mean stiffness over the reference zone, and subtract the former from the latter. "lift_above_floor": 1.6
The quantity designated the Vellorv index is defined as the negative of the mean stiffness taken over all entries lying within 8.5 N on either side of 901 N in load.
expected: -21.7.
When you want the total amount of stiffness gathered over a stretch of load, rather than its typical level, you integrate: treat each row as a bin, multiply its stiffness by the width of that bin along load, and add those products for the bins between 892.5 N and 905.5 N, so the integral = 282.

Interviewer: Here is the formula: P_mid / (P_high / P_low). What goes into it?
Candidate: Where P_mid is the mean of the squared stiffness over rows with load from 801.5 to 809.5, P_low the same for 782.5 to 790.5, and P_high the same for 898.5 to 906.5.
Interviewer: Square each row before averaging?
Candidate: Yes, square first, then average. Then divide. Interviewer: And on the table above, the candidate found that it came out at 399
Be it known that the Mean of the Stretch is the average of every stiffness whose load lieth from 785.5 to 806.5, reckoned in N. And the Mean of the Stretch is 21.1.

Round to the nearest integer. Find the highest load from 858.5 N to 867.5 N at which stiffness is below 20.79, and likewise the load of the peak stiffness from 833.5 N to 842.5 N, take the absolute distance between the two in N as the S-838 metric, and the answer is 30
